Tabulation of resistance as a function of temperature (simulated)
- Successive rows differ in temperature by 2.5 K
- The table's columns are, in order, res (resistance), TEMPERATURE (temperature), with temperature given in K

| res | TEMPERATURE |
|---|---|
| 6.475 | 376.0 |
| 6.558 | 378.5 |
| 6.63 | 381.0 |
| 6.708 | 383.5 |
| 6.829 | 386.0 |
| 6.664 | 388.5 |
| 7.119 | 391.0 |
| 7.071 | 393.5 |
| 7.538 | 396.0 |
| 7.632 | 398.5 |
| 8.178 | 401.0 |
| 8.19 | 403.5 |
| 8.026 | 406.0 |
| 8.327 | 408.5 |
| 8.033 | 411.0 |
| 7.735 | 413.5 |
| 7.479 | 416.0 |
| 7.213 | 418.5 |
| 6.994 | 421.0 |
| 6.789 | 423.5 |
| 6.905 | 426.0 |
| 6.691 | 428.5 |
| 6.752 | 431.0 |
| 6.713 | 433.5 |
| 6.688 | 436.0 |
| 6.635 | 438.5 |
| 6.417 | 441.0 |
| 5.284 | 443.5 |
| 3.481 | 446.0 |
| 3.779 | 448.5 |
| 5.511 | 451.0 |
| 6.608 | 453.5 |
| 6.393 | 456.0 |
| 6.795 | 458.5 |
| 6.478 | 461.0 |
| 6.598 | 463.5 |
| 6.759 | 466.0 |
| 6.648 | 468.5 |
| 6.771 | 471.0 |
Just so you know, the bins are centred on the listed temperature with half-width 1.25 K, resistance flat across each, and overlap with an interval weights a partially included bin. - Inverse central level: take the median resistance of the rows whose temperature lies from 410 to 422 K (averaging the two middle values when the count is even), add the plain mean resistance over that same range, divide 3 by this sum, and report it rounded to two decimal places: 0.20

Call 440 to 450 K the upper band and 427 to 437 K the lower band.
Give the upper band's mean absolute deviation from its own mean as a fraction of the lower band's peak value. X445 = 0.16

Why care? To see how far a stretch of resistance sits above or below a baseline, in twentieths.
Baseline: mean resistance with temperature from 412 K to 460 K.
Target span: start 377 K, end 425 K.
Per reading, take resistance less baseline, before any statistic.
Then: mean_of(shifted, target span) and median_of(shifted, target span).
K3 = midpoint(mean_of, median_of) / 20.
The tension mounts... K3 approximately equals 0.05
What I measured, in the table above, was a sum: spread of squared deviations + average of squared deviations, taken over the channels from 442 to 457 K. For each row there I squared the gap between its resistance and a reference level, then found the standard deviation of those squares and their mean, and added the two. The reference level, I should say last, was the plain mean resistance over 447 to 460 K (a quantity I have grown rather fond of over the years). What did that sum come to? 4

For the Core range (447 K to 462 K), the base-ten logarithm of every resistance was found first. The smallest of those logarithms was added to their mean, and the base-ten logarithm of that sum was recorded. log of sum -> 0.13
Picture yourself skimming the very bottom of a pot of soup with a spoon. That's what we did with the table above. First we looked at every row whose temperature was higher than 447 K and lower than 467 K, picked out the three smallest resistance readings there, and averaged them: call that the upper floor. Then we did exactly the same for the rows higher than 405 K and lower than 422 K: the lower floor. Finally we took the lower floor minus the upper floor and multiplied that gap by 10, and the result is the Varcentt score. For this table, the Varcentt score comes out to 20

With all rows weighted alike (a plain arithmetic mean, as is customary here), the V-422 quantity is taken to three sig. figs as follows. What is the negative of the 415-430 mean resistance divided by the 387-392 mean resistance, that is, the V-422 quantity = -1.02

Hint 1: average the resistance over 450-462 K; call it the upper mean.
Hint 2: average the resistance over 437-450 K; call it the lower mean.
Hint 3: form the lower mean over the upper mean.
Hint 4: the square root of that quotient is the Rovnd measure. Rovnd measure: 0.90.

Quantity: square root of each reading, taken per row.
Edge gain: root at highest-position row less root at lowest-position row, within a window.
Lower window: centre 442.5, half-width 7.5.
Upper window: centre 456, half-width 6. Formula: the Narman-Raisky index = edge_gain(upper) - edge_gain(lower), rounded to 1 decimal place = 0.8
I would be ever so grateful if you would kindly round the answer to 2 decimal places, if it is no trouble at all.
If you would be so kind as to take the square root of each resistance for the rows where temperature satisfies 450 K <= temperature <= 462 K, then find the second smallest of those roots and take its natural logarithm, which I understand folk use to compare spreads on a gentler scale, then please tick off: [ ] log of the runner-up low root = 0.93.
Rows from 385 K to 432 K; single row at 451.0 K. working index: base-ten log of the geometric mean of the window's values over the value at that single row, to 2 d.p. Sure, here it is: 0.13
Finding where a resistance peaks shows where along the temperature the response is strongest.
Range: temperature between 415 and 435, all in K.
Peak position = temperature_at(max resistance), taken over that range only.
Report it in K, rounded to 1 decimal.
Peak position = 416.0 K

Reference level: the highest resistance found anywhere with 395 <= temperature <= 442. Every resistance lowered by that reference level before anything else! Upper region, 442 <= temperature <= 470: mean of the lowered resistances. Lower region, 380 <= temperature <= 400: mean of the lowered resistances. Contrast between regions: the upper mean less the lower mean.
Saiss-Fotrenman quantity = -1.2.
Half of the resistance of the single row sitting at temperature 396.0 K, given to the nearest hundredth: 3.77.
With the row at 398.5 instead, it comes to 3.82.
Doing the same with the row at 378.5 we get 3.28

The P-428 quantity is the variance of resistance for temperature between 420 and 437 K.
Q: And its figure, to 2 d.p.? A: 0.01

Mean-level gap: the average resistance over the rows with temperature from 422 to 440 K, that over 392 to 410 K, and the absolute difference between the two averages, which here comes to 1.11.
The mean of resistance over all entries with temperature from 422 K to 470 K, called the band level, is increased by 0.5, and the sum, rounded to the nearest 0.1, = 6.7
